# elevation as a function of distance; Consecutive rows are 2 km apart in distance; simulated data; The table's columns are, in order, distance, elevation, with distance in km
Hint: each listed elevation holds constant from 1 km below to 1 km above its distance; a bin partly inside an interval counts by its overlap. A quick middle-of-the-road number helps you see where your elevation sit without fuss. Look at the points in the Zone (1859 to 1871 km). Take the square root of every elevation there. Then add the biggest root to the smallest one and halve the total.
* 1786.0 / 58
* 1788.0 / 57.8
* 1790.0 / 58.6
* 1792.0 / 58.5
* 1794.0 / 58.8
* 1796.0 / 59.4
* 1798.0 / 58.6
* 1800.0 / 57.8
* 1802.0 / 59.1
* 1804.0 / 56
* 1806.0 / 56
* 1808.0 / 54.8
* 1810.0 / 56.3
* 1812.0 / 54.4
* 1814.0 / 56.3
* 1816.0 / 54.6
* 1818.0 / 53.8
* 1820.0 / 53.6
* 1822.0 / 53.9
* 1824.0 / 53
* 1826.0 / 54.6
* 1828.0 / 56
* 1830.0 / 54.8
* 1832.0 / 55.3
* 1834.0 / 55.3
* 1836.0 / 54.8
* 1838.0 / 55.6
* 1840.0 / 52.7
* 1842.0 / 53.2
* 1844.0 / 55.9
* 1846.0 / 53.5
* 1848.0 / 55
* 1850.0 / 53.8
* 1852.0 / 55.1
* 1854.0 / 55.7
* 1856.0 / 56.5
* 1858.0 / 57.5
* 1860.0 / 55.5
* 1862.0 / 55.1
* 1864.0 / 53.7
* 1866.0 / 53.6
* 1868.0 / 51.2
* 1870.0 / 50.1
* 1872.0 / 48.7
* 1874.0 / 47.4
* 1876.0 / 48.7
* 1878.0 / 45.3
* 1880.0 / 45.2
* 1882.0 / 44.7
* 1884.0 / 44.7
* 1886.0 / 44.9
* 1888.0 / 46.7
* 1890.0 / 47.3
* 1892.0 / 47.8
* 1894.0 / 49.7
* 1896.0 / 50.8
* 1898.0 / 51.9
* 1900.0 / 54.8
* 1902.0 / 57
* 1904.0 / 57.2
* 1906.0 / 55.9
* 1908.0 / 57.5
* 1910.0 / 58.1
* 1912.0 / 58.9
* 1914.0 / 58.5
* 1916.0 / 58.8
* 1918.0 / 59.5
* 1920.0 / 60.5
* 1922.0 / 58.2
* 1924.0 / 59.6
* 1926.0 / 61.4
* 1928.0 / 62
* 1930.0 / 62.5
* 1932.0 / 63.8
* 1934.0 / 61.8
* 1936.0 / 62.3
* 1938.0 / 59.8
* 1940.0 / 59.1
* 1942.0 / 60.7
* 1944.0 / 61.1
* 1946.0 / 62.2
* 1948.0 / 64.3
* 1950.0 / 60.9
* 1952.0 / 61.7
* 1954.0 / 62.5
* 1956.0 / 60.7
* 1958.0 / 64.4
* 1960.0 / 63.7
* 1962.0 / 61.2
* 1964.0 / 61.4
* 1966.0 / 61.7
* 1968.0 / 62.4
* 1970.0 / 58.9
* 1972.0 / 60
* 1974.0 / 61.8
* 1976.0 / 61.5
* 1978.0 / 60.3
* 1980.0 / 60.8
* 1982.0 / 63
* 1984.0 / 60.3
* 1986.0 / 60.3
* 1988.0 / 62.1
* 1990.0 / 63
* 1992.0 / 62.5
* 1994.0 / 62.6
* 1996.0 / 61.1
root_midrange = 7.26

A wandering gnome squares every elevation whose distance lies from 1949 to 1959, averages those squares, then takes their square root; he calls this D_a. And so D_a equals 62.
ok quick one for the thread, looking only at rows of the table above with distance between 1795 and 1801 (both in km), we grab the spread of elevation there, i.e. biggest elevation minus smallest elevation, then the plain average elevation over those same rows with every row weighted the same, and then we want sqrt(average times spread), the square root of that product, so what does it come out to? 9.7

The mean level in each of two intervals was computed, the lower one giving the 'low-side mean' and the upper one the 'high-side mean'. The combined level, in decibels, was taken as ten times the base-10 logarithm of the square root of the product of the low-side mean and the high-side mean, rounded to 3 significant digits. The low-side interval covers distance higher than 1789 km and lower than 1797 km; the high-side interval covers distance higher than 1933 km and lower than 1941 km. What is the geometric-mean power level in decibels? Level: 17.8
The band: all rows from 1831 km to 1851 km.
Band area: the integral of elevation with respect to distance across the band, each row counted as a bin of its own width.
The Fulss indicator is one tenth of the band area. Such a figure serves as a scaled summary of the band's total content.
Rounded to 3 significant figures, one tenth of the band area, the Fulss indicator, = 109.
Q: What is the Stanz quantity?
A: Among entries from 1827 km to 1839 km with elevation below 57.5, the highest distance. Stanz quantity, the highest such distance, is 1838.0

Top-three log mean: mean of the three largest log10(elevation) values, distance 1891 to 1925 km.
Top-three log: 1.78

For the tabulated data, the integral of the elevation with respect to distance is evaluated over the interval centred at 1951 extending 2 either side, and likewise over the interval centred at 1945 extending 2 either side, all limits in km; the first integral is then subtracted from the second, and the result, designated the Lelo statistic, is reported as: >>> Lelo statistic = 1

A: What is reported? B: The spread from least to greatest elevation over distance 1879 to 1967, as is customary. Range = 19.7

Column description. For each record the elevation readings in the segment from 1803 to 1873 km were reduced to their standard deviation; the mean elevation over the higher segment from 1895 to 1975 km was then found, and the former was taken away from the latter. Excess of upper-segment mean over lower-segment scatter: 58.2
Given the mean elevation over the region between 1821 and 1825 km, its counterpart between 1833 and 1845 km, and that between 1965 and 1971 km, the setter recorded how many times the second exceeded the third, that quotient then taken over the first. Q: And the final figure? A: 0.0167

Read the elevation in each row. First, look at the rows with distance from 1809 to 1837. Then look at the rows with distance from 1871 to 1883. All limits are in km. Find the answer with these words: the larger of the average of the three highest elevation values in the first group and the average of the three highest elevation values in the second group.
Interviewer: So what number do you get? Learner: 56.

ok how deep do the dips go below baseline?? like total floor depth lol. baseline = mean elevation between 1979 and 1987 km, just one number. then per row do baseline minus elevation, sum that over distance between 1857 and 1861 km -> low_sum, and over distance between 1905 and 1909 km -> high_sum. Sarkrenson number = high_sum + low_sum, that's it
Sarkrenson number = 18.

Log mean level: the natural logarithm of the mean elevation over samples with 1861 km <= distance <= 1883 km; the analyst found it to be 3.90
